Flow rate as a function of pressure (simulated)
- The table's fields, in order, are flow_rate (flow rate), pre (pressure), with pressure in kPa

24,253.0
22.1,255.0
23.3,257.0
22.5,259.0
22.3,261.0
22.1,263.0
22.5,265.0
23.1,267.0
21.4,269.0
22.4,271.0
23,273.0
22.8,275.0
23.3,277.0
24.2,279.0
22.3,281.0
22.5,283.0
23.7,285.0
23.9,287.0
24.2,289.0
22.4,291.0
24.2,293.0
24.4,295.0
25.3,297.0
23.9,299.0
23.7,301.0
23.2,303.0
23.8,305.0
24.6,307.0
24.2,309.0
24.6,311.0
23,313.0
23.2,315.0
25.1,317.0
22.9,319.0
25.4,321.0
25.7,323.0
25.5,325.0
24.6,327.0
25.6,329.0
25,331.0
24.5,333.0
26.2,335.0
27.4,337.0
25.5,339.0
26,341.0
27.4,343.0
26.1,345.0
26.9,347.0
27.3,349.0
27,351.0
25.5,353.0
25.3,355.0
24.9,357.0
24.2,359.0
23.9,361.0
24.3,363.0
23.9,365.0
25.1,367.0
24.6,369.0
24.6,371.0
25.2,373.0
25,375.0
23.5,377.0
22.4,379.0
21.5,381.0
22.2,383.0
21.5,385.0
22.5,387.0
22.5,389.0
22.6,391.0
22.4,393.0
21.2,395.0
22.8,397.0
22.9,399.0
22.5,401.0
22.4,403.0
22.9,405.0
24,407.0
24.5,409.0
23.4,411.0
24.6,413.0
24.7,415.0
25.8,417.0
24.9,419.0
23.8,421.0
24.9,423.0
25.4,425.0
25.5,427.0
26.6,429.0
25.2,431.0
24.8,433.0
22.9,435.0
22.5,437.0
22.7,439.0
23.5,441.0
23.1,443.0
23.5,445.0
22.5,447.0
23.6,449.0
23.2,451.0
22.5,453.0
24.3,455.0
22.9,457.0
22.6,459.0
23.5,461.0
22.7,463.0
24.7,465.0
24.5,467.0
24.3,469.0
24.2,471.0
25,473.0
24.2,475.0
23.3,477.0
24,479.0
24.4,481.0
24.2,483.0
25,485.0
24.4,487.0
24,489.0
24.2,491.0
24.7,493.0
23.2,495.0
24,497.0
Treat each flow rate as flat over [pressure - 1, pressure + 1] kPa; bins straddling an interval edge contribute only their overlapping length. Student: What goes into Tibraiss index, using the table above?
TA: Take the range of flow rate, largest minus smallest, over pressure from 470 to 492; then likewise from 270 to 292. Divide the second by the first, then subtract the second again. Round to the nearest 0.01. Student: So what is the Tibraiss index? -0.78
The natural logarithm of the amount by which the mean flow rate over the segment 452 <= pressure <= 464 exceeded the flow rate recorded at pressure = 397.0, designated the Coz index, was -1.3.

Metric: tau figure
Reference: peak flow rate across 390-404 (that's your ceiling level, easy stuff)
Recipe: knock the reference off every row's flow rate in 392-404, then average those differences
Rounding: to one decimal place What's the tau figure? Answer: -0.5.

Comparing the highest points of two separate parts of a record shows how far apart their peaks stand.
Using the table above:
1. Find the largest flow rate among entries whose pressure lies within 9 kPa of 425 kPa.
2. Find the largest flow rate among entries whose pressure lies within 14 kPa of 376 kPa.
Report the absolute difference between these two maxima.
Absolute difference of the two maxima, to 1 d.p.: 1.4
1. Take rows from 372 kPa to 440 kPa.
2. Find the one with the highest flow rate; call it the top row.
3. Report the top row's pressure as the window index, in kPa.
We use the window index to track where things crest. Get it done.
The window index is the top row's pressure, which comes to 429.0 kPa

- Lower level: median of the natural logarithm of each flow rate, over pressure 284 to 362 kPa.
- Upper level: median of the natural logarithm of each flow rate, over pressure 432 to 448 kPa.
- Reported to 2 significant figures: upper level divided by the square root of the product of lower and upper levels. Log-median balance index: 0.99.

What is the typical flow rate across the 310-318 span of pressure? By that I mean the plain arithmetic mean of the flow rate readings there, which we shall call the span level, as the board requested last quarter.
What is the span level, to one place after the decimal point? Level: 24.0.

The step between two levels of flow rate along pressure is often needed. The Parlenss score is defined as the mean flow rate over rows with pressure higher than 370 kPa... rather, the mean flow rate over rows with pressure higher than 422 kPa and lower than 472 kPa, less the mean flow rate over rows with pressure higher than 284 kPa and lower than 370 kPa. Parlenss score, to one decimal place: -1.0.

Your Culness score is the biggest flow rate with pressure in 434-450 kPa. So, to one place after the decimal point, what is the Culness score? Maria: 23.6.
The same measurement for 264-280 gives 24.2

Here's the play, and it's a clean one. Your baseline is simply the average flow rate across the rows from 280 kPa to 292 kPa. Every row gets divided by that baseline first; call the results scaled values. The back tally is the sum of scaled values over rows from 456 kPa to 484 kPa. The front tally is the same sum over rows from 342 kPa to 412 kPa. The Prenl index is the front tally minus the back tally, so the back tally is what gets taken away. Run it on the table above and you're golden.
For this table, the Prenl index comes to 21.8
